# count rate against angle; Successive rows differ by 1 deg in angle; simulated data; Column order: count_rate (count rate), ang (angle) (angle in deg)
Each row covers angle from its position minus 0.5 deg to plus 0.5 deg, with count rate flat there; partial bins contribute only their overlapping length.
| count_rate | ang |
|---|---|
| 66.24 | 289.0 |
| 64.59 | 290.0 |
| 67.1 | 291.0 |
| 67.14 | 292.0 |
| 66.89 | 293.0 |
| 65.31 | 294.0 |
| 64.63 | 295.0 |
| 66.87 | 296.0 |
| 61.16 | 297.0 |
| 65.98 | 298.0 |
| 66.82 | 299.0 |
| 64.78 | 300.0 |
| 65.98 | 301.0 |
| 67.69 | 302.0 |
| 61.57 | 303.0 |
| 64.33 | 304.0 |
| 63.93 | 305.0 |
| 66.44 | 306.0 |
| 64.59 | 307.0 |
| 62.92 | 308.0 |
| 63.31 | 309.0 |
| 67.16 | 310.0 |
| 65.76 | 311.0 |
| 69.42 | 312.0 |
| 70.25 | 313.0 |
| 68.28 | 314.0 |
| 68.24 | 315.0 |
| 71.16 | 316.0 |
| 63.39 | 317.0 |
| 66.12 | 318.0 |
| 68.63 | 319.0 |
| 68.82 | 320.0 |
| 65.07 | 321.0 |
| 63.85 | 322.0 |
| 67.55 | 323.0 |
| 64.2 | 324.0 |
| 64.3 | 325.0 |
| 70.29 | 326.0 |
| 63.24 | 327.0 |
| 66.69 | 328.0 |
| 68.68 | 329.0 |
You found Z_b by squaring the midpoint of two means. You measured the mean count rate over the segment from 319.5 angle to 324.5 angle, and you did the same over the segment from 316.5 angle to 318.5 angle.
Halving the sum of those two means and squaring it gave 4268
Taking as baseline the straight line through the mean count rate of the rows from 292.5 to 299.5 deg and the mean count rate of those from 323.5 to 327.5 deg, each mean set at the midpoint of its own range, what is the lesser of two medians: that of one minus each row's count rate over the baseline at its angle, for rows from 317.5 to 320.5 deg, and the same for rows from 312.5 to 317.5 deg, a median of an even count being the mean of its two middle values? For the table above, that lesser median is -0.05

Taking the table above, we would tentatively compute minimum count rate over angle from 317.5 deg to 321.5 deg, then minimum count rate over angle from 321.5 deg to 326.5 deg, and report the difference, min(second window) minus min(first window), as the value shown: -1.2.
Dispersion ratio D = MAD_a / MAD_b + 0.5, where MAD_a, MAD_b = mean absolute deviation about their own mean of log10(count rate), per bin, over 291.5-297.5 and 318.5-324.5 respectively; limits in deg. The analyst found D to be 1.35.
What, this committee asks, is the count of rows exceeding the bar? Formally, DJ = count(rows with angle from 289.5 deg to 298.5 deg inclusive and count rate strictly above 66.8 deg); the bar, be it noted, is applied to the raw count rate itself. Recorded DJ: 4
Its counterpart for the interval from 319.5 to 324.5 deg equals 2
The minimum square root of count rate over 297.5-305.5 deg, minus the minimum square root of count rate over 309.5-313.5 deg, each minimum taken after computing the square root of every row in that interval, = -0.26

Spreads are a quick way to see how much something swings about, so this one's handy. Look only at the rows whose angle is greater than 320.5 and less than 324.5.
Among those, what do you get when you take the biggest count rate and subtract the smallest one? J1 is 3.7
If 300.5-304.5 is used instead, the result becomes 6.1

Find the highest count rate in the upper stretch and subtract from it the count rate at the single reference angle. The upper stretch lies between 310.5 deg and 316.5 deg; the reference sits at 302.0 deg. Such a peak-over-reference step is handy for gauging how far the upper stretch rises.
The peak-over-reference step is 3.5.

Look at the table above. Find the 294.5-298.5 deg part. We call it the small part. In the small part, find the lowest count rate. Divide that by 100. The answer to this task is 0.612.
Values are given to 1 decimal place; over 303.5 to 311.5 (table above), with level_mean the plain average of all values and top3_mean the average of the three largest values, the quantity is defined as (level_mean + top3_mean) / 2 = 65.6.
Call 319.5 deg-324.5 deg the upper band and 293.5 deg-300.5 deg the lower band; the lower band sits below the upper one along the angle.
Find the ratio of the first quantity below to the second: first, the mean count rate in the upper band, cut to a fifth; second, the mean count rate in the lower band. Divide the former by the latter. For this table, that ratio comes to 0.203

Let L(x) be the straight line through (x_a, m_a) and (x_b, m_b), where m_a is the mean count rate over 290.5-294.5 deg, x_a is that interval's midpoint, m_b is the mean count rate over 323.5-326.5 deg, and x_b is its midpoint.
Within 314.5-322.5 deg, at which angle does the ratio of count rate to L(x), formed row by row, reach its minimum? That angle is 317.0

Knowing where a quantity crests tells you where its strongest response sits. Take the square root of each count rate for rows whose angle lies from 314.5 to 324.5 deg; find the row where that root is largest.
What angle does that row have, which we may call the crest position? 316.0 deg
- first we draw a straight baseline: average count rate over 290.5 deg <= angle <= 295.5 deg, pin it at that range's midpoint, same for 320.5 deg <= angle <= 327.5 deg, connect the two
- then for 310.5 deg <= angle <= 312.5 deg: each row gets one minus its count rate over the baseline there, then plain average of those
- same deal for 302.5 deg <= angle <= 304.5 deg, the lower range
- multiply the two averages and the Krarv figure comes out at -0.0013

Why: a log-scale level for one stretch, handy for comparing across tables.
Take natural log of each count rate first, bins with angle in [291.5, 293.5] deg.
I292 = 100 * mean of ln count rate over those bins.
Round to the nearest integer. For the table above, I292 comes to 420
